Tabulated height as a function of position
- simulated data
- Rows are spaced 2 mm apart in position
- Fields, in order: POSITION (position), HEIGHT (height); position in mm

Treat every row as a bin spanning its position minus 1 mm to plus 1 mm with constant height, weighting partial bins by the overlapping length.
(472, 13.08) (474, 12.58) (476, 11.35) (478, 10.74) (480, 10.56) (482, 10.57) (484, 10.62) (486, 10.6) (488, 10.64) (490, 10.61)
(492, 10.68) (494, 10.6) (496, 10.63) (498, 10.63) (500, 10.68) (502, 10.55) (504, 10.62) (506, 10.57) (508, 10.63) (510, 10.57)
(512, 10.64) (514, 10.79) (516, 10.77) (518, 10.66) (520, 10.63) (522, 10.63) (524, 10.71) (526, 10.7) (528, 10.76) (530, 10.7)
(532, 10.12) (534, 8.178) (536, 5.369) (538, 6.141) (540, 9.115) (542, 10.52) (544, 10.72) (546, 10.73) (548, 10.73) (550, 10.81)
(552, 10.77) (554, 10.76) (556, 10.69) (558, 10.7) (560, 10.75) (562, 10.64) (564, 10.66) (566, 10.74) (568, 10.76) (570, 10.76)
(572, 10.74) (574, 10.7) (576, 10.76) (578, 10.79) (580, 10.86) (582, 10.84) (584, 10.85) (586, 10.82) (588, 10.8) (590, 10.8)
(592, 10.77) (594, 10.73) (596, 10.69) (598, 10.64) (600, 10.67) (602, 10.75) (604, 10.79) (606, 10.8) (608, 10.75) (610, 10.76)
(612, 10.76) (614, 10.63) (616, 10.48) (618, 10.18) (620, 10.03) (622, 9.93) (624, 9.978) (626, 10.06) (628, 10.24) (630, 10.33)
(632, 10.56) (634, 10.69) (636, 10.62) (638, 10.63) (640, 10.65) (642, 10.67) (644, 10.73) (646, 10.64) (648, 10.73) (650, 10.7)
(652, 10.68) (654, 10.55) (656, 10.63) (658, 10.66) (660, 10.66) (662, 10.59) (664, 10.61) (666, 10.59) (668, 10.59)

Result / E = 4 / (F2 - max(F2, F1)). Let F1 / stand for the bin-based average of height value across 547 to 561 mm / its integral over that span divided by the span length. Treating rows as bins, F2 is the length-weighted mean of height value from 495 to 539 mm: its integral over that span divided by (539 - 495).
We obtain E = -6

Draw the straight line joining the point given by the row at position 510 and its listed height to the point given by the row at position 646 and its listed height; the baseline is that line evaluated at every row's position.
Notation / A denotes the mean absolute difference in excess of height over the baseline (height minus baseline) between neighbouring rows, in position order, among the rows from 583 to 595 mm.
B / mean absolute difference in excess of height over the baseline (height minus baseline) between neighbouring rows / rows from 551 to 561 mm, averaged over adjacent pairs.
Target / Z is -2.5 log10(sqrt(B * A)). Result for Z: 3.8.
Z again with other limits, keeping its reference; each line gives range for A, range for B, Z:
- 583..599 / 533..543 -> 1.5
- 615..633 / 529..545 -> 0.8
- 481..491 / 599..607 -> 3.5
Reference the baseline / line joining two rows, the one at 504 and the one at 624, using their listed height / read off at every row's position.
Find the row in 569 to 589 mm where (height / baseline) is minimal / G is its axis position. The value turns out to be 574 mm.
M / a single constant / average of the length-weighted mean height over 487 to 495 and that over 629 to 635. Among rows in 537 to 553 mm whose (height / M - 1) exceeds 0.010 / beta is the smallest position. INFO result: 544 mm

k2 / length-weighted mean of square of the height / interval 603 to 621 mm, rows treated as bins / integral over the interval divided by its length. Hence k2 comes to 112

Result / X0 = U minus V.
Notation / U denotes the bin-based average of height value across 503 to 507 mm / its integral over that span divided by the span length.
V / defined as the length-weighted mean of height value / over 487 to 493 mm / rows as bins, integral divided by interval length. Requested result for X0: -0.05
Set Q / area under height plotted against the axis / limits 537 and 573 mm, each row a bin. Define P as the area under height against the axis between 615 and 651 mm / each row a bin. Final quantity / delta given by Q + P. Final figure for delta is 749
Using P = 376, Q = 373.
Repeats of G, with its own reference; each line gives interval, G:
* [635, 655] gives 636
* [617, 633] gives 622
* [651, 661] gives 654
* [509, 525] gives 510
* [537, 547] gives 538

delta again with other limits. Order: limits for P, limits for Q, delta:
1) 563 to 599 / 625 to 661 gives 768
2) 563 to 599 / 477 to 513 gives 770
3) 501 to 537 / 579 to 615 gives 755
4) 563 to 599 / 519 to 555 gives 744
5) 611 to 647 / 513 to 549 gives 732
